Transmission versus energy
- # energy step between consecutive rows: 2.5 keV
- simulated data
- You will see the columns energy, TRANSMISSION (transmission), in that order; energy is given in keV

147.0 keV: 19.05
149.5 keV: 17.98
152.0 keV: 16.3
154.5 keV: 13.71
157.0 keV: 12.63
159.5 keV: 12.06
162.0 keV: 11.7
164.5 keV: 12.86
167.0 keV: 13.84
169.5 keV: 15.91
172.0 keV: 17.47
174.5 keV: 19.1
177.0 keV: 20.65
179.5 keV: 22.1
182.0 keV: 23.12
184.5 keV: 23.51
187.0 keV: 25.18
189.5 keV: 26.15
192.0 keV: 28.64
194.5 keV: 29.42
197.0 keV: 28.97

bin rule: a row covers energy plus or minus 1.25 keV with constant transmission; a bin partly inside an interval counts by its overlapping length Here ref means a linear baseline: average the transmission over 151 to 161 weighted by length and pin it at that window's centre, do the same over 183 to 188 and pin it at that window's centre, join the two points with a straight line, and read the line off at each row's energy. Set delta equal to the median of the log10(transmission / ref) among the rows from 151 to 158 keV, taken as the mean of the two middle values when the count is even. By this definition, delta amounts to 0.02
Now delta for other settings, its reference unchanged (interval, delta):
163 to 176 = -0.06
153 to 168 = -0.10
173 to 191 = 0.00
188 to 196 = 0.03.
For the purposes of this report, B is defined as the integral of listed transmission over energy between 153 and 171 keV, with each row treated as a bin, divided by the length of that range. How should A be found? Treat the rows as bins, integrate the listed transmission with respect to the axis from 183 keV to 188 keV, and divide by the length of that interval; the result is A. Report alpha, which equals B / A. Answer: 0.55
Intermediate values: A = 24.2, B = 13.3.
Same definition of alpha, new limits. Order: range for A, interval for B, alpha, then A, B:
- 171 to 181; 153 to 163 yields 0.63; 20.0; 12.6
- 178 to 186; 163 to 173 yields 0.65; 22.9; 14.9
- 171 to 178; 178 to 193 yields 1.29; 19.1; 24.7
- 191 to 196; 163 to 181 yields 0.60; 29.0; 17.4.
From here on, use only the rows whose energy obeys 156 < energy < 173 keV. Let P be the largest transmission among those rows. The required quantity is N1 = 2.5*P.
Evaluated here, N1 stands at 44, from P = 17.47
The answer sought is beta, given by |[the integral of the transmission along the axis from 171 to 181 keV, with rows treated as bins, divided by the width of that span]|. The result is 20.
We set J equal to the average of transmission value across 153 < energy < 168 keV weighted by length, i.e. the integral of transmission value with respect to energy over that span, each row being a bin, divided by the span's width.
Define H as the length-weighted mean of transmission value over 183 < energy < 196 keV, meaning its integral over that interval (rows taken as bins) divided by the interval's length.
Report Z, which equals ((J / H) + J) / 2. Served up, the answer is 6.7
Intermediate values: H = 27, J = 12.8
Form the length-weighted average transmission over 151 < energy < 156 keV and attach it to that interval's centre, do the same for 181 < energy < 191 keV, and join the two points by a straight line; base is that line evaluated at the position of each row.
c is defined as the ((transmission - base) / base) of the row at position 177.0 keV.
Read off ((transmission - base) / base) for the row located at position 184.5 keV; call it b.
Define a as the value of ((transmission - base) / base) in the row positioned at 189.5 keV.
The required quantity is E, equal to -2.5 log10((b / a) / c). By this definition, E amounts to -3.6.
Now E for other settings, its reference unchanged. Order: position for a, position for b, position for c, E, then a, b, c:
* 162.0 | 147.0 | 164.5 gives -1.8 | -0.33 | 0.48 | -0.29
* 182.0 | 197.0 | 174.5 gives -3.7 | -0.01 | 0.04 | -0.10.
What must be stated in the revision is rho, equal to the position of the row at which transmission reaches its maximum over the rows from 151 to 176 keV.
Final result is 174.5 keV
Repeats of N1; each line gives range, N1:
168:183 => 58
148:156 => 45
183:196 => 74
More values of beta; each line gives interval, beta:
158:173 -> 14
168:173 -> 17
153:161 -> 13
